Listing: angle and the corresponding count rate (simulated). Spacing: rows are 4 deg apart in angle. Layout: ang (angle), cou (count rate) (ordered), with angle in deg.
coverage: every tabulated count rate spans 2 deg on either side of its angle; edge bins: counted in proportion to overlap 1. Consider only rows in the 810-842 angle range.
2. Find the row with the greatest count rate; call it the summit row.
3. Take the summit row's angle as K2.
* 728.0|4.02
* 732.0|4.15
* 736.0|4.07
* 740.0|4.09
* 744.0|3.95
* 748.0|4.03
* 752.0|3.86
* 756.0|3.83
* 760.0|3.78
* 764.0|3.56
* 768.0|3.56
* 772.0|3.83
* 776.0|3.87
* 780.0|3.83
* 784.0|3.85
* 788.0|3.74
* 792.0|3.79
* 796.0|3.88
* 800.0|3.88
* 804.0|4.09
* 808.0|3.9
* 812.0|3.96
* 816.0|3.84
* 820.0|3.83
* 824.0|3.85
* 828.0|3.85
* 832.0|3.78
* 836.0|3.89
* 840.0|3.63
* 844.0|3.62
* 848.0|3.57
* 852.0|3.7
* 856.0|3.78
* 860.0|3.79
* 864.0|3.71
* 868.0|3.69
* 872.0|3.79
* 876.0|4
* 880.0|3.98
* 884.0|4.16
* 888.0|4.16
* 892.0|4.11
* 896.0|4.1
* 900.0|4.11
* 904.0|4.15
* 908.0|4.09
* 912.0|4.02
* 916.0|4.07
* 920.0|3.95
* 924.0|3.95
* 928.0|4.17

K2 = 812.0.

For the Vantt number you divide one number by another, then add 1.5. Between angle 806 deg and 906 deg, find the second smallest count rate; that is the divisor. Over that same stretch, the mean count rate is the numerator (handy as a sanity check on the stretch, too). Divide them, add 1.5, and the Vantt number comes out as 2.57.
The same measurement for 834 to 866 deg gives 2.53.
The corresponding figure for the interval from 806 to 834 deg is 2.51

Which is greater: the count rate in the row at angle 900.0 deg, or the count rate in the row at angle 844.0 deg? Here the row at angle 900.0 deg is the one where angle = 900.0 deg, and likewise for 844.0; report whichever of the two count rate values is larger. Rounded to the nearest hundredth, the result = 4.11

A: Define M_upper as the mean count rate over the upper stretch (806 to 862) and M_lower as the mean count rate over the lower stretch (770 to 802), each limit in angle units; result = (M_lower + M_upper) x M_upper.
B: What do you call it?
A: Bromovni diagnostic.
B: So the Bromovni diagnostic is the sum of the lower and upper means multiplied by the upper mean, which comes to 28.8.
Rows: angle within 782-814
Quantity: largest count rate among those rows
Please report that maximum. 4.09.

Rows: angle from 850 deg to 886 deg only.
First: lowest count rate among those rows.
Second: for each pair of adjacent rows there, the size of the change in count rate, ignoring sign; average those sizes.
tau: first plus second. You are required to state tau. 3.78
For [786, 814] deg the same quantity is 3.84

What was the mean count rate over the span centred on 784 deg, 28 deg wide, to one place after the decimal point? 3.8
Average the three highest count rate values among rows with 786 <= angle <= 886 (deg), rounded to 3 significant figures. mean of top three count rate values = 4.08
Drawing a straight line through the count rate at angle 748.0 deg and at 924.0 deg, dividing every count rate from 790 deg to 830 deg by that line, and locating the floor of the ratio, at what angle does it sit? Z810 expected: 792.0 deg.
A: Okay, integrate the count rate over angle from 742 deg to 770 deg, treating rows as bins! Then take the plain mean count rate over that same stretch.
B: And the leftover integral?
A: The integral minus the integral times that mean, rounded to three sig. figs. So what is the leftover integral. -297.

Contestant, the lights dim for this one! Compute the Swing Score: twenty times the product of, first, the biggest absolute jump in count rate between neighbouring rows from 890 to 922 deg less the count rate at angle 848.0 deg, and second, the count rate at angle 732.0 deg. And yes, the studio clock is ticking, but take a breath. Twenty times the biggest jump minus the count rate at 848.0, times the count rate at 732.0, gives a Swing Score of -286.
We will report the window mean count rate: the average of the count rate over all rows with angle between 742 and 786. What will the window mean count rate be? 3.81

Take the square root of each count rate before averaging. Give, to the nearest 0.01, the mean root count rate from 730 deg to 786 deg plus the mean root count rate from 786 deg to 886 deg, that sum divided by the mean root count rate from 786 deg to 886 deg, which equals 2.01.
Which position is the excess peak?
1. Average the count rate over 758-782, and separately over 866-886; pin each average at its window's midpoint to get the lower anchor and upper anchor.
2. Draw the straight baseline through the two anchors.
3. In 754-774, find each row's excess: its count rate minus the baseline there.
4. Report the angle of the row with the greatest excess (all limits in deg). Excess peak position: 756.0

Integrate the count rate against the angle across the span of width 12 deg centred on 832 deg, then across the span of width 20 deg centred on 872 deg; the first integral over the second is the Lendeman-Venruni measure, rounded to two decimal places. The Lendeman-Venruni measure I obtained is 0.60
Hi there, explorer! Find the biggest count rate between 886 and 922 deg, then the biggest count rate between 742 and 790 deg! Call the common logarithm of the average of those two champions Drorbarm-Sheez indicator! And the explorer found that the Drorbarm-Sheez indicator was 0.612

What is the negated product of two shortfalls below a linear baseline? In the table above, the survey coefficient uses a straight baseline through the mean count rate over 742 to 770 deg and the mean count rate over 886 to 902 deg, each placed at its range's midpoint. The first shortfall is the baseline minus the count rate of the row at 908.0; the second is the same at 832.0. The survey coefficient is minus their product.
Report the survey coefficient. -0.012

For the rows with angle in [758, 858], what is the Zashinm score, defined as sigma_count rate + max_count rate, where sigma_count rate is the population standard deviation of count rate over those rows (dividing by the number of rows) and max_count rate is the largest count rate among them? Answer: 4.22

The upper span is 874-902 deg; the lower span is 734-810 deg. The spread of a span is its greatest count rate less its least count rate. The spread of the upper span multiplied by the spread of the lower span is 0.095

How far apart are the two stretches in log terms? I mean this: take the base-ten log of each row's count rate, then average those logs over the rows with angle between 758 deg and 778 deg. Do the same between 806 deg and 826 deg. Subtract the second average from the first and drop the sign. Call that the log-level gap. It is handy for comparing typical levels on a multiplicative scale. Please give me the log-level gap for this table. 0.018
